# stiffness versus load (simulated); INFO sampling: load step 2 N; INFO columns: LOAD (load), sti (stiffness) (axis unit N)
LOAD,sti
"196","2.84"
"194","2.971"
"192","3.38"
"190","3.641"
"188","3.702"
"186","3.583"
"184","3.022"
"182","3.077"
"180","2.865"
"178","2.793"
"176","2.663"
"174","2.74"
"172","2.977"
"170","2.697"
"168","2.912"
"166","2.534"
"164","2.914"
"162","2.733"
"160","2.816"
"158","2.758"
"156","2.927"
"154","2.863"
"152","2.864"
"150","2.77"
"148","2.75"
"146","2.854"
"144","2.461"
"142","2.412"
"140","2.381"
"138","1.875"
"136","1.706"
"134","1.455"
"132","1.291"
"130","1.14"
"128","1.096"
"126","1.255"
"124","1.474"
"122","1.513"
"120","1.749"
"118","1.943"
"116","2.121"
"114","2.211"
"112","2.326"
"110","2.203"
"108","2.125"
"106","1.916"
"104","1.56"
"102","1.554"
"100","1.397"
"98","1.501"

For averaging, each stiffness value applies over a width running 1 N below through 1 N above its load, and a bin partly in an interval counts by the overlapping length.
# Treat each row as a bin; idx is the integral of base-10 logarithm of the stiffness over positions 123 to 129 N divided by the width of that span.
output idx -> 0.10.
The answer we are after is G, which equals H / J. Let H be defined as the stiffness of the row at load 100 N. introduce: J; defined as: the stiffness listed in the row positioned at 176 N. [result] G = 0.5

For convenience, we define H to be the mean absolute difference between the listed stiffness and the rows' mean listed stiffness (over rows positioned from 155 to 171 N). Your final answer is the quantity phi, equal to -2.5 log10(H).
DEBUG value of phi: 2.4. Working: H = 0.11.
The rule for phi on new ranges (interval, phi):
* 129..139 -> 1.6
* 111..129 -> 1.1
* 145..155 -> 3.3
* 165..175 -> 2.2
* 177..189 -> 1.3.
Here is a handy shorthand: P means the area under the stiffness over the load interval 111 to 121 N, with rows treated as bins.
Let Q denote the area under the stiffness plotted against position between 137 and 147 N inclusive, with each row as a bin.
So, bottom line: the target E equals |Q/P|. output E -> 1.2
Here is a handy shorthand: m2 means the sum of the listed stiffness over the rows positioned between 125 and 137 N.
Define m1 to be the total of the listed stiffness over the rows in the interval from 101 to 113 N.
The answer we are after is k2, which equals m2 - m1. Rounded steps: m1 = 11.7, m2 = 7.9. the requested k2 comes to -3.7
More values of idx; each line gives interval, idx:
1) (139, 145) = 0.38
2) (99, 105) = 0.18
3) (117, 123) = 0.24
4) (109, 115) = 0.35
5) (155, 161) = 0.45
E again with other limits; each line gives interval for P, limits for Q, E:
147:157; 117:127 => 0.6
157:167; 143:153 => 1.0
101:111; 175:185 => 1.5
